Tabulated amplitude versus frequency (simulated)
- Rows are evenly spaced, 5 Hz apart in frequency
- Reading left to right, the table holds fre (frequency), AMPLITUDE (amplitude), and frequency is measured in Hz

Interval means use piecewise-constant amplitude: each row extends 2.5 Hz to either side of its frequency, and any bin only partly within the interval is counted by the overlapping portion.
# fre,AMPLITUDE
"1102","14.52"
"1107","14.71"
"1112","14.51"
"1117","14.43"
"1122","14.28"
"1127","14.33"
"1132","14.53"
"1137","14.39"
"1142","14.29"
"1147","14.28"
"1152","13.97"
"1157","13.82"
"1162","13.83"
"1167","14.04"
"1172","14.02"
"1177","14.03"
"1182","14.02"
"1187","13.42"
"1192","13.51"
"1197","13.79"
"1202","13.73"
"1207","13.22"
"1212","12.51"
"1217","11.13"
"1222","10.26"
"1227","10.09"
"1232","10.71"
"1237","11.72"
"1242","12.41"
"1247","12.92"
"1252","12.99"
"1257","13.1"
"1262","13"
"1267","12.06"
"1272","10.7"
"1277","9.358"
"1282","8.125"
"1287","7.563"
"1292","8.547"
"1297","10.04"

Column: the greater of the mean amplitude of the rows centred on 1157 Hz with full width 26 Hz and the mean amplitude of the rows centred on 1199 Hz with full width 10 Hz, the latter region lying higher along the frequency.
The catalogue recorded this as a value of 14.0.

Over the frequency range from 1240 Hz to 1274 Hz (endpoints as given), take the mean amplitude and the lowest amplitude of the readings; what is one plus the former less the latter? 2.8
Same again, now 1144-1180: 1.2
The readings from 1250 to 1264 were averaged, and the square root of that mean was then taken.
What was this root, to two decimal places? 3.61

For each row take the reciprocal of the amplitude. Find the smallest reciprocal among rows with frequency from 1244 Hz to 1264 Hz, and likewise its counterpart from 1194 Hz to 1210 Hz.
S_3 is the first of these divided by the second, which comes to 1.05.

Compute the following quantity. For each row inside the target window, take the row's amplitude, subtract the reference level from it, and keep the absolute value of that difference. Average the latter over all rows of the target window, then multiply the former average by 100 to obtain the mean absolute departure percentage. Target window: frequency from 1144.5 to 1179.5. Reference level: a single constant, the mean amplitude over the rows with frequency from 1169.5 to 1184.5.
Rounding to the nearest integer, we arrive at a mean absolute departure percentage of 10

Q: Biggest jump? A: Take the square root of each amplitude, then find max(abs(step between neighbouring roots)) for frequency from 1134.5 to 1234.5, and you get 0.201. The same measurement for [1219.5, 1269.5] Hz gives 0.151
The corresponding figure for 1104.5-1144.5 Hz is 0.026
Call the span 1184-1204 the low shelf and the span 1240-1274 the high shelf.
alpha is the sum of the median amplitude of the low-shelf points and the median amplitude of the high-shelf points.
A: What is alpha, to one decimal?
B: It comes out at 26.5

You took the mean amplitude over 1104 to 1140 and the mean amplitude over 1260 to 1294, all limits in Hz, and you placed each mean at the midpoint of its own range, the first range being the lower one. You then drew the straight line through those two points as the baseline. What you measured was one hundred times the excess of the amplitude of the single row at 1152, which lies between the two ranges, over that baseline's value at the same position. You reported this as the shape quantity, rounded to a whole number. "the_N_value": 40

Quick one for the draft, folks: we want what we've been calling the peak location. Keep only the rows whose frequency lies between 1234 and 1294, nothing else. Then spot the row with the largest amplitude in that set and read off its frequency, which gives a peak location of 1257 Hz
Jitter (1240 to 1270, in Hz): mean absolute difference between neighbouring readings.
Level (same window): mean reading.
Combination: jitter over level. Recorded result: 0.027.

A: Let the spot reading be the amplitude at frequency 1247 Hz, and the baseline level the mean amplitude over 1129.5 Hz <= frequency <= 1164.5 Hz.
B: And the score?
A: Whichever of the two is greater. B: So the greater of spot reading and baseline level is 14.2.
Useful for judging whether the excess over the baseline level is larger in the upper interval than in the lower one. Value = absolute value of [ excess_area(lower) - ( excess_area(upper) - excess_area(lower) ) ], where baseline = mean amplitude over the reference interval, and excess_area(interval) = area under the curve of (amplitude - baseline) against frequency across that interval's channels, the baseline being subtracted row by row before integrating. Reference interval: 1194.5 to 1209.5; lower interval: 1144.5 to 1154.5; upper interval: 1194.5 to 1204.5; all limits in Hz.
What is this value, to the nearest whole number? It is 9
